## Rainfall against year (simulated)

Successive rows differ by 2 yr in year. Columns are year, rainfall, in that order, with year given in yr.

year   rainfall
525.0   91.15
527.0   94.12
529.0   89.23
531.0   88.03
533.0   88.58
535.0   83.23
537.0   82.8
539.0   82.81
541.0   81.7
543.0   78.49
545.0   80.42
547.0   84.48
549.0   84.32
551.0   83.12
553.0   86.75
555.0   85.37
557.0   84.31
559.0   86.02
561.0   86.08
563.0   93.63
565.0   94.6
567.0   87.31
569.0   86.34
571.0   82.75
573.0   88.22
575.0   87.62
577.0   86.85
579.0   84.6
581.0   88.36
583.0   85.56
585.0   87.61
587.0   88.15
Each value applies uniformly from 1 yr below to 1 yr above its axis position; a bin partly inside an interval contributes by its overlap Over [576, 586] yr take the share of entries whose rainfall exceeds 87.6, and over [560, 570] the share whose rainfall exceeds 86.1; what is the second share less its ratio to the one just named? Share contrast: -1.2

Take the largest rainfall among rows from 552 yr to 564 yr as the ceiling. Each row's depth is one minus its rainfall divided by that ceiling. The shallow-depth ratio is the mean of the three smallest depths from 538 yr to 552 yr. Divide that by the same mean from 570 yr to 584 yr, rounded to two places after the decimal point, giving 1.74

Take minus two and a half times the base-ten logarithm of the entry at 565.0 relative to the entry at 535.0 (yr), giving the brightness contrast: -0.14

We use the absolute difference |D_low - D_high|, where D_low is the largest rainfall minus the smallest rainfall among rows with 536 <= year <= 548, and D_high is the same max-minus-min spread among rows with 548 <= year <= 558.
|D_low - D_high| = 2.4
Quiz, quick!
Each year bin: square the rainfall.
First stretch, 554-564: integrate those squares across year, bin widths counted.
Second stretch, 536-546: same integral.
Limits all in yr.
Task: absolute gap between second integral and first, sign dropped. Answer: 9911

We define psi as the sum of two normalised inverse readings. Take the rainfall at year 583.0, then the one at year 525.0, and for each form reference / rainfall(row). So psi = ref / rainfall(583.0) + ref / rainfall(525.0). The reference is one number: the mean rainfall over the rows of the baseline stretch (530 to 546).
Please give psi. 1.89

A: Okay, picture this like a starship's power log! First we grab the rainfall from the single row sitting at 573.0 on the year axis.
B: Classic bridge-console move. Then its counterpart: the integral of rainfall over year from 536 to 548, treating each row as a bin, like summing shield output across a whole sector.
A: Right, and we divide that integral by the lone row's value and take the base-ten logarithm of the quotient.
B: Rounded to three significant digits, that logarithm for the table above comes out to 1.05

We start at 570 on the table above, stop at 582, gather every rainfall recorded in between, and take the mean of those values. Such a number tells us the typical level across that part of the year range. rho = 86.4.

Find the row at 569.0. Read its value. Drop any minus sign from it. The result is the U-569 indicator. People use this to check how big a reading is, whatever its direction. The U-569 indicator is 86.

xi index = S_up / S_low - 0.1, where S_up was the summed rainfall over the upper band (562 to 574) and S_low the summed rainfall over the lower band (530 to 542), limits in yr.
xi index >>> 0.951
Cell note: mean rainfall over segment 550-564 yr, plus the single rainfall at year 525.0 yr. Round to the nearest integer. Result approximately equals 178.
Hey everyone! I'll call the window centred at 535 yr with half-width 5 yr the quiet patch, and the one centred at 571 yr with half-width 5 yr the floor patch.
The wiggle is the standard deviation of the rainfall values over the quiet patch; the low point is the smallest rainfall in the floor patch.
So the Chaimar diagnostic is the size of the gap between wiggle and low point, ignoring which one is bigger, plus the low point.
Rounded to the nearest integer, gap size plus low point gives 163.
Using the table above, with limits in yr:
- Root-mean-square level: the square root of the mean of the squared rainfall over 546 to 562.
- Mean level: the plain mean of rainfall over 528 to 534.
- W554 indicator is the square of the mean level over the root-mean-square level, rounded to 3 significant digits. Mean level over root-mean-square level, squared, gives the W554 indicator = 1.09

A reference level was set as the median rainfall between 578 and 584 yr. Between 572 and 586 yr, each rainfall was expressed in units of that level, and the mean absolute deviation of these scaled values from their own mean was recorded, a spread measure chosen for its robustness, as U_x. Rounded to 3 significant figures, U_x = 0.0131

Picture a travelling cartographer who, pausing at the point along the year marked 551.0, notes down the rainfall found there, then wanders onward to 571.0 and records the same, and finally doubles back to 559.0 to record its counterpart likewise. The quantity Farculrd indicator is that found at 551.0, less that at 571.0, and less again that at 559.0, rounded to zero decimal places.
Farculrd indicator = -86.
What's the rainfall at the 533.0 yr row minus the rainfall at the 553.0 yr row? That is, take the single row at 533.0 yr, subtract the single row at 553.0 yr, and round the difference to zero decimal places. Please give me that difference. 2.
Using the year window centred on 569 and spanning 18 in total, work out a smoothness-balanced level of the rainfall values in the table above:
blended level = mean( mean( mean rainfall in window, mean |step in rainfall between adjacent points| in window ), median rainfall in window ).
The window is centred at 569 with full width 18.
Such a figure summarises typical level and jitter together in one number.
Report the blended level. 66.5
